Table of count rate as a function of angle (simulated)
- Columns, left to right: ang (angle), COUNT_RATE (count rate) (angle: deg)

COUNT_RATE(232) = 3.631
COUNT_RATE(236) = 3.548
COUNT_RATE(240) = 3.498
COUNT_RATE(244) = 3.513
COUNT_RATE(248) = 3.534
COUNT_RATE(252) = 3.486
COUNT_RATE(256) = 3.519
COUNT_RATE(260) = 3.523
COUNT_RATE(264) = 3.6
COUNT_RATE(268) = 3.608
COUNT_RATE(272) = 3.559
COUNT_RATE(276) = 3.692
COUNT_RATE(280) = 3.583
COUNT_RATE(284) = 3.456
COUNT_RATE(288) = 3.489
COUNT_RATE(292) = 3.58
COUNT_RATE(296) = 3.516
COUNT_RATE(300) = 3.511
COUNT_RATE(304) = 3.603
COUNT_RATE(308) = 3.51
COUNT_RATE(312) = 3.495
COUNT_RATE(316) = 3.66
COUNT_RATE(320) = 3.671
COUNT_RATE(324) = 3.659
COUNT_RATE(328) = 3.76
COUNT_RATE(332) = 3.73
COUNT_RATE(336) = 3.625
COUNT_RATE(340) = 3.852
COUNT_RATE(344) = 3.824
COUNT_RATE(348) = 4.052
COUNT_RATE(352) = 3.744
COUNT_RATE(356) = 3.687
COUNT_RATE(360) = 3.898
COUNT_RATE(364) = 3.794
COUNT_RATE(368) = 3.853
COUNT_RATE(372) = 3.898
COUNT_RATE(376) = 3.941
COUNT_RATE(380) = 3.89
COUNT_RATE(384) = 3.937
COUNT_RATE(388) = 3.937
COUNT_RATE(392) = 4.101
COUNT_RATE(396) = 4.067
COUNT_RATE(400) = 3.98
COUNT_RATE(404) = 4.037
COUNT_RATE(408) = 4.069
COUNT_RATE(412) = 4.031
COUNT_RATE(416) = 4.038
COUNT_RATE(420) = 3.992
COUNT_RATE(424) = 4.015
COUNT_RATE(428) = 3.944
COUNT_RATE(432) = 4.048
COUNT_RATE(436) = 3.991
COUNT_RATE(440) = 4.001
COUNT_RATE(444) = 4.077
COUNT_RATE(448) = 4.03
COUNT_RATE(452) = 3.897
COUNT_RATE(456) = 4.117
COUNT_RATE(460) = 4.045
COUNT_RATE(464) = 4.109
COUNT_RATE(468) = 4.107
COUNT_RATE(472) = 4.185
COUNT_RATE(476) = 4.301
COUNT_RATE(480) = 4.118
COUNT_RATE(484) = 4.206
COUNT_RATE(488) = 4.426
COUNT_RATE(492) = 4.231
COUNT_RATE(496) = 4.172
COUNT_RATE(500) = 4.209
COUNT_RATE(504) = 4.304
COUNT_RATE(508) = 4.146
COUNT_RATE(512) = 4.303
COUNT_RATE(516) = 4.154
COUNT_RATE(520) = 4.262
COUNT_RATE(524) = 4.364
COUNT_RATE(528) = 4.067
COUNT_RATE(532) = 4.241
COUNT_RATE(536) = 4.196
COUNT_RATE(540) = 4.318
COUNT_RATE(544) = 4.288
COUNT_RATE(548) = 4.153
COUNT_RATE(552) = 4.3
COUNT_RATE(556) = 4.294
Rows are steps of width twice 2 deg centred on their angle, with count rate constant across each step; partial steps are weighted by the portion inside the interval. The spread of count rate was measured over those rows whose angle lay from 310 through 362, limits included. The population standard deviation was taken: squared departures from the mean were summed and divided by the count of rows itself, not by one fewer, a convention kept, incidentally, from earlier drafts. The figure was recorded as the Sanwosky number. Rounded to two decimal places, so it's 0.13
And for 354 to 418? 0.11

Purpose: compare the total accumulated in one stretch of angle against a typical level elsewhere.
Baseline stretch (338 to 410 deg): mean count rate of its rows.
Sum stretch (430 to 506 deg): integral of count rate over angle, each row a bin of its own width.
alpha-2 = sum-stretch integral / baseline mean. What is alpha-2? 80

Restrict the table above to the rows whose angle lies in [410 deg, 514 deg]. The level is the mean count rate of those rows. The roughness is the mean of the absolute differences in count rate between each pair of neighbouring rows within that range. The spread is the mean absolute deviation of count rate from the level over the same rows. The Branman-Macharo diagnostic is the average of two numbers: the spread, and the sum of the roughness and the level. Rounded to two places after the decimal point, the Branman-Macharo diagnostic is 2.16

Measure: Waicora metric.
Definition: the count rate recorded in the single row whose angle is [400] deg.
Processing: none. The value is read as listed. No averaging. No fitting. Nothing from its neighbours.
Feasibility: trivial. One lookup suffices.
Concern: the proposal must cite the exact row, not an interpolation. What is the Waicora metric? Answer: 3.98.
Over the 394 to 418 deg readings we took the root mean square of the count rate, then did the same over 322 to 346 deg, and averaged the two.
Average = 3.89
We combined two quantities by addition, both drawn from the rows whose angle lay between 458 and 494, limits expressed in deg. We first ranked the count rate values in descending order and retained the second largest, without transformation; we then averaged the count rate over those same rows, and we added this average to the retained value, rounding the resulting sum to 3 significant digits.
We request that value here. 8.49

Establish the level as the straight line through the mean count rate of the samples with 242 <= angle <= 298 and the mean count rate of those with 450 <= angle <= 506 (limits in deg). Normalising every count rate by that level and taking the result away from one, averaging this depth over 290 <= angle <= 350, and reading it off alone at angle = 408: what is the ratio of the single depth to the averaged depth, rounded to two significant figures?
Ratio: -3.5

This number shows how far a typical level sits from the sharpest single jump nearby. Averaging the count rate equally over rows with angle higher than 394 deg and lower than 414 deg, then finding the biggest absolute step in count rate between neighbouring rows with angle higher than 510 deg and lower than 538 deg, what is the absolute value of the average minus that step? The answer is 3.74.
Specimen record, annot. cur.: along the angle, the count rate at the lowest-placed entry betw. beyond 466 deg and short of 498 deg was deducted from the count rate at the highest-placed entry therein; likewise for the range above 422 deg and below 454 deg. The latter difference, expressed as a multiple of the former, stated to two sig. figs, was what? -1.8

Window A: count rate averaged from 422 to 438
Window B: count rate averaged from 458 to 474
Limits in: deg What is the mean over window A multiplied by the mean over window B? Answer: 16.4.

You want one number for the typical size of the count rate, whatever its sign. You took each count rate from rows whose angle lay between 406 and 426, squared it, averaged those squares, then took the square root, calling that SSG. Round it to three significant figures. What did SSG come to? 4.03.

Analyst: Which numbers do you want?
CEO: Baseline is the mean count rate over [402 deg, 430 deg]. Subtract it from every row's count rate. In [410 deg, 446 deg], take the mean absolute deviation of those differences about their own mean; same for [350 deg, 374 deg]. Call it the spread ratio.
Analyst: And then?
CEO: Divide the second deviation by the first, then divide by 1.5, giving 1.59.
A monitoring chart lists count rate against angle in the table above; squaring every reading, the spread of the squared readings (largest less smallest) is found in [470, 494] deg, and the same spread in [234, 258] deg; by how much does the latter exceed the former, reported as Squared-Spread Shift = -2.20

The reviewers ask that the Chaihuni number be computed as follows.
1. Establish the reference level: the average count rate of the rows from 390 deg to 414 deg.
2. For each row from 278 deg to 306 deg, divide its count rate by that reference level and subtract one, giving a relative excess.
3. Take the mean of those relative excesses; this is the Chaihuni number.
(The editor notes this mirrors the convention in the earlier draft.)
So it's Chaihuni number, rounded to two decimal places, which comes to -0.13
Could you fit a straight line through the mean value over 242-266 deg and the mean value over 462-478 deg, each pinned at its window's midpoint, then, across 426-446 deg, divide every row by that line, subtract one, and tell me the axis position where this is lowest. 428 deg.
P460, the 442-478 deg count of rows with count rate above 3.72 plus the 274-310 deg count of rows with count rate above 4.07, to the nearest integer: 9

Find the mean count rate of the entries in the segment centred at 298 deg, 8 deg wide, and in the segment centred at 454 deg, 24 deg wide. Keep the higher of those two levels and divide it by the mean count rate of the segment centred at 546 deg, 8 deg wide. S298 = 0.959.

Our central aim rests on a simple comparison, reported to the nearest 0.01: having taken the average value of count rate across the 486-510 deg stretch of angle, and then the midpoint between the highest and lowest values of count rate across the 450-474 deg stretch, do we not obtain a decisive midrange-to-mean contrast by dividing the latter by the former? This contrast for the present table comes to 0.95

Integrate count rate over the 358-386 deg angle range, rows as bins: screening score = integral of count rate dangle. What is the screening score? 109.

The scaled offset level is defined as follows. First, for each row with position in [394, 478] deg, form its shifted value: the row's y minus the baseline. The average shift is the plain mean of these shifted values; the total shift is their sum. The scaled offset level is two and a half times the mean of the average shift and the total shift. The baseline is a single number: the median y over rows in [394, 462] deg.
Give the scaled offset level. 1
